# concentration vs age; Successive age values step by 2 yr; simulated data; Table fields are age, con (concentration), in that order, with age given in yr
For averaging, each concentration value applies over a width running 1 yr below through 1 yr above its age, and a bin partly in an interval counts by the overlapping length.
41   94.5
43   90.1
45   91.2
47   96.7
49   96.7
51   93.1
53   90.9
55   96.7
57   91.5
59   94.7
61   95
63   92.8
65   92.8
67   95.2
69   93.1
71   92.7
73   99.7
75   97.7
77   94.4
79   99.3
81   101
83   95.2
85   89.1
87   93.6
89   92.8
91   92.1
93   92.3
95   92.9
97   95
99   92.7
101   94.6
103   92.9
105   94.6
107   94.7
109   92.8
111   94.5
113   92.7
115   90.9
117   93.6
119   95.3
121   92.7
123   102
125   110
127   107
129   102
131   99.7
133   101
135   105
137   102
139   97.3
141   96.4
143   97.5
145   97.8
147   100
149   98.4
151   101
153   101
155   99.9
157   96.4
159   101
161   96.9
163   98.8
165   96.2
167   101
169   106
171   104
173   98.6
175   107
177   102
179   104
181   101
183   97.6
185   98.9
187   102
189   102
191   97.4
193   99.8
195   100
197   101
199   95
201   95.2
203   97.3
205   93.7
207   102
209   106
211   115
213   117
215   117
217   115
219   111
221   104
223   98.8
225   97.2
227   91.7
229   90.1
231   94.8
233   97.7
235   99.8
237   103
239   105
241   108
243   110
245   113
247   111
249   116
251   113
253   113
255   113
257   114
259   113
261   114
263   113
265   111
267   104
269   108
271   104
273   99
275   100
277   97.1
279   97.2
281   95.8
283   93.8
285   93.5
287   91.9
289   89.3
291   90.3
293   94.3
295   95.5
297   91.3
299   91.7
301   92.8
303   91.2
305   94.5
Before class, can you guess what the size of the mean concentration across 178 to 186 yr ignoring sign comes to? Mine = 100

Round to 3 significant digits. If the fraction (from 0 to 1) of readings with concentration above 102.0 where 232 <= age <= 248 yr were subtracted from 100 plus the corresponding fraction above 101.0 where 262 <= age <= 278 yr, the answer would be 99.9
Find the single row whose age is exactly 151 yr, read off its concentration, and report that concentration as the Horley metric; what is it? 101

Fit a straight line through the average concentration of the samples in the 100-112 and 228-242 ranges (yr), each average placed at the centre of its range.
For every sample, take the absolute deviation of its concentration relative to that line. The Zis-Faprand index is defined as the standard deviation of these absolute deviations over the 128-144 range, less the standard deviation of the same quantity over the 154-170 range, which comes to 0.0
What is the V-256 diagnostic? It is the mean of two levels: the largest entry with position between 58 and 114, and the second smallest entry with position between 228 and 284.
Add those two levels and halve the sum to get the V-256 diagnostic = 97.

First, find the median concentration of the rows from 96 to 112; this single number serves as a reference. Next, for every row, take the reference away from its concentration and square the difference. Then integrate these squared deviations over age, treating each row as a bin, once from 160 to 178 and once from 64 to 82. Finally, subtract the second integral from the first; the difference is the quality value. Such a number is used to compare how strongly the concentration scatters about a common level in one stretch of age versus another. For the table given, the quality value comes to 811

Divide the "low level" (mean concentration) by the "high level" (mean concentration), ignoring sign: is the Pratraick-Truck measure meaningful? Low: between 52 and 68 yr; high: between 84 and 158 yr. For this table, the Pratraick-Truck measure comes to 0.967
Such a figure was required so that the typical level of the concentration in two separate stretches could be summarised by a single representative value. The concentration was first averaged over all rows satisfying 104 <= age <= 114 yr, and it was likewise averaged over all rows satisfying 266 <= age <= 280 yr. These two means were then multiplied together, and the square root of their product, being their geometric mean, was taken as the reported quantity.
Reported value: 98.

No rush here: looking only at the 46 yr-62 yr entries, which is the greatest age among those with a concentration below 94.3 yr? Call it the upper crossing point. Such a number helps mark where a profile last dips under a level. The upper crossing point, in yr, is 57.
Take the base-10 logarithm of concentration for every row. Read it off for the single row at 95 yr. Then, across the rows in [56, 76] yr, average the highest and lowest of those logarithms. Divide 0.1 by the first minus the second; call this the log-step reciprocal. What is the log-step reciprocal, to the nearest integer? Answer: -8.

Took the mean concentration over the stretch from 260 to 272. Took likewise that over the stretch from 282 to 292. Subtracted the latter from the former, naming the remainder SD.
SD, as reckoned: 17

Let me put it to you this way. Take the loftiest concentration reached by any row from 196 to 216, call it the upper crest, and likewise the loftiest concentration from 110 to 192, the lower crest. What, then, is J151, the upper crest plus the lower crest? 227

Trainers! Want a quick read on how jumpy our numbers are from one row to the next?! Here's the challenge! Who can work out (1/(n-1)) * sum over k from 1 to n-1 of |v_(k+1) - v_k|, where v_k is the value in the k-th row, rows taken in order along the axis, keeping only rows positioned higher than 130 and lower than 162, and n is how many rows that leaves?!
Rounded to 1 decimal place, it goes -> 2.3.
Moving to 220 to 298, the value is 2.5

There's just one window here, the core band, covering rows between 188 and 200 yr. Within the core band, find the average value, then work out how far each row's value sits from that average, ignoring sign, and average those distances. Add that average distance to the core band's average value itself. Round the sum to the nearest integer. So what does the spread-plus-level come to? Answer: 101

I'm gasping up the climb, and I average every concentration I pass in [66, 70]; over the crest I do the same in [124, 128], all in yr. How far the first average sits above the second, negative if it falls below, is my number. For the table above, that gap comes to -14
